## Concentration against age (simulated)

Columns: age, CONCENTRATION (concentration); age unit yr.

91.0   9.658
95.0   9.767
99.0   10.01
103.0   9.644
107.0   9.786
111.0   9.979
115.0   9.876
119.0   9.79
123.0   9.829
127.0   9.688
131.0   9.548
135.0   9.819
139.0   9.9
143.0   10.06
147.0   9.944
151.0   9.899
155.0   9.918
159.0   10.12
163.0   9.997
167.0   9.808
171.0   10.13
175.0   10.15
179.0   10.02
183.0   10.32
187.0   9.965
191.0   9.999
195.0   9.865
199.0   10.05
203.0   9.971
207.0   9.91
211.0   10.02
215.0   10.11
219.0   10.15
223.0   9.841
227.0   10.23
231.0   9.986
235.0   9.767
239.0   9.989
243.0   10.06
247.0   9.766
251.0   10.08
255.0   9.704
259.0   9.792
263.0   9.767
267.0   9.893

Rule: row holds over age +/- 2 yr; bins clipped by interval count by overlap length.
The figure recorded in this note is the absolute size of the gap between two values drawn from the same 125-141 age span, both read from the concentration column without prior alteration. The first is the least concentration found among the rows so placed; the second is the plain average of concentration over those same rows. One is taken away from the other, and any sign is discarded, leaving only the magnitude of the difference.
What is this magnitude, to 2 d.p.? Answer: 0.19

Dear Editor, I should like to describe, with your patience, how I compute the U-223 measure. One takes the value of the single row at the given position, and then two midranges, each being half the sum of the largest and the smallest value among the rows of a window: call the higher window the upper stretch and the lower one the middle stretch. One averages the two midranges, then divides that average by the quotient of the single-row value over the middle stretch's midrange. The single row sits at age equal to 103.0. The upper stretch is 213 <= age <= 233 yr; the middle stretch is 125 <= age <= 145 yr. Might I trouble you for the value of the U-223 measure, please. 10.1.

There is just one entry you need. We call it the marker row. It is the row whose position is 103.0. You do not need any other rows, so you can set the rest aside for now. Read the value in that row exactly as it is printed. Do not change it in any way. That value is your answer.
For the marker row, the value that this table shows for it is 9.644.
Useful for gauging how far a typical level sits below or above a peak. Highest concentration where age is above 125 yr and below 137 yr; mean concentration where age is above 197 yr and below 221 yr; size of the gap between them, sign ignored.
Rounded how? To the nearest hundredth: 0.22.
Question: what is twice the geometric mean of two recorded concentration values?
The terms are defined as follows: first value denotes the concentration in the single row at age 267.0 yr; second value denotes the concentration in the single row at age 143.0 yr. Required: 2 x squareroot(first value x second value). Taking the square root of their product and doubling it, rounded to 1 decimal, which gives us 20.0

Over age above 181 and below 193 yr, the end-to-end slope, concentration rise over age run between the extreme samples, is -0.040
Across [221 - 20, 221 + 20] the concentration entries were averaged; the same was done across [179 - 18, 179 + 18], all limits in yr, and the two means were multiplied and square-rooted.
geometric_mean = 10.01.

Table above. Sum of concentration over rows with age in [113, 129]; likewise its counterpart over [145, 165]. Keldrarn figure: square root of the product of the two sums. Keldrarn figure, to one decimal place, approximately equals 44.2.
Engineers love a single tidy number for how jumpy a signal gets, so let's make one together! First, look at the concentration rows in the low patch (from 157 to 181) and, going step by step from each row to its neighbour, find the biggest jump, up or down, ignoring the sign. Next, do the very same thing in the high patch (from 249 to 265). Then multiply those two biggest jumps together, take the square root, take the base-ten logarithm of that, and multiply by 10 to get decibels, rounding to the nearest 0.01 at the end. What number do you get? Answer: -4.58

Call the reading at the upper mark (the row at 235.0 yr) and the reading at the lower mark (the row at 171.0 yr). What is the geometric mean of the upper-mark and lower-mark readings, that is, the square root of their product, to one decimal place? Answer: 9.9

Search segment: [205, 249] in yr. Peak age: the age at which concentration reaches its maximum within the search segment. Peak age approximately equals 227.0 yr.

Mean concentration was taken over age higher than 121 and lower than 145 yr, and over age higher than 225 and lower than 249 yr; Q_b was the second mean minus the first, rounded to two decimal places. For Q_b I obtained 0.16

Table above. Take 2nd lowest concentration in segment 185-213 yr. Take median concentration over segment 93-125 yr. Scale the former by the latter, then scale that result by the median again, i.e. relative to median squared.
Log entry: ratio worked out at 0.103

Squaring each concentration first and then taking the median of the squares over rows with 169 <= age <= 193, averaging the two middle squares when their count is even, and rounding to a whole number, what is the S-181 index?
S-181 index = 102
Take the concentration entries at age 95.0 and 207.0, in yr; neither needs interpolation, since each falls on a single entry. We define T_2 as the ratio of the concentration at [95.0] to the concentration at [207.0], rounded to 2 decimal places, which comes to 0.99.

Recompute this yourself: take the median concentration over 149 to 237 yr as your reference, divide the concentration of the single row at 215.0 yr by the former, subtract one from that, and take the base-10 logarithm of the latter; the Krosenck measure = -1.95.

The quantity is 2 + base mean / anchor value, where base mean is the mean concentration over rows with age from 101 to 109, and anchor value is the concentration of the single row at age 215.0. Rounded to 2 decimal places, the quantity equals 2.96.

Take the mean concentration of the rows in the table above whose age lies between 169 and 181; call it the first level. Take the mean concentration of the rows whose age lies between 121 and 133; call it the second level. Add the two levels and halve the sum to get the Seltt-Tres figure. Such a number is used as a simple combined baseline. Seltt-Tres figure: 9.89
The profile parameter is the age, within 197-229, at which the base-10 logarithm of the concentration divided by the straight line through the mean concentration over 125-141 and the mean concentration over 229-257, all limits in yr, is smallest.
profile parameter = 223.0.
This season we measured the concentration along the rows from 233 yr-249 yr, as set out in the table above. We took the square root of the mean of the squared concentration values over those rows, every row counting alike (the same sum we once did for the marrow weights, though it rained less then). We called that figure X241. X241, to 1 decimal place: 9.9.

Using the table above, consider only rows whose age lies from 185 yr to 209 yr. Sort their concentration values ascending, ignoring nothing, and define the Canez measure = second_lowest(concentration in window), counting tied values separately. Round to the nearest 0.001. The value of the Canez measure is 9.910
